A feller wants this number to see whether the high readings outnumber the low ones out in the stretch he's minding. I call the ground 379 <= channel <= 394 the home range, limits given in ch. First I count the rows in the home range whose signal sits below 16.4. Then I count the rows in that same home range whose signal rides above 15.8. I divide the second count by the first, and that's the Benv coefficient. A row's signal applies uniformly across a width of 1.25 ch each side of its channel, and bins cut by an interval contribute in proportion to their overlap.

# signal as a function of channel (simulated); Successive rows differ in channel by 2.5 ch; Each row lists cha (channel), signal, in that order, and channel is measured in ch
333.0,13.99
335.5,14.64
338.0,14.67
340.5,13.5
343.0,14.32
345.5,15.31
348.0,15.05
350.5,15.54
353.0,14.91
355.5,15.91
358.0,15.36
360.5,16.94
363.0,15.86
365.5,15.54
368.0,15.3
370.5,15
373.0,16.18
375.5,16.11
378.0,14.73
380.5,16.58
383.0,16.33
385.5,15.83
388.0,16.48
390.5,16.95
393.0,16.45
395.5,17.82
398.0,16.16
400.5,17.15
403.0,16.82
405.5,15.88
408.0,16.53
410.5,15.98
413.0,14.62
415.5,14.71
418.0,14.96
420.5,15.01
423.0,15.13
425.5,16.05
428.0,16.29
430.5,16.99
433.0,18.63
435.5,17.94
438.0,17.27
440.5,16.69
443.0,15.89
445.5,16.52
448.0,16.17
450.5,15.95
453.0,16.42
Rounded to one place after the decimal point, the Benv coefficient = 3.0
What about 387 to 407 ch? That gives 4.0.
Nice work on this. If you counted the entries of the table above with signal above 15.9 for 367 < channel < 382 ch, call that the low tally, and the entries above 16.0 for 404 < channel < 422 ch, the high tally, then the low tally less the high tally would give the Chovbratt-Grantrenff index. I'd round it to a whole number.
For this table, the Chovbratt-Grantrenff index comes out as 2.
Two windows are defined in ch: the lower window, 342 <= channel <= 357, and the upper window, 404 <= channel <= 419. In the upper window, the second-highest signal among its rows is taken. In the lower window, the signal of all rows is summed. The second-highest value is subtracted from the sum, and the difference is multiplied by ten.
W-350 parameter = 751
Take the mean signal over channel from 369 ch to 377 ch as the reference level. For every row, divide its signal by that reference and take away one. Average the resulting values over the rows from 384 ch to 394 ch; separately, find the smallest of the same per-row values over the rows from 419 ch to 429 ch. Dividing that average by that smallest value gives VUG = -1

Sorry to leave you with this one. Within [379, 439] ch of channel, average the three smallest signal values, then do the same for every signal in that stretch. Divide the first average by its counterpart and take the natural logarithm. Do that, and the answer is -0.10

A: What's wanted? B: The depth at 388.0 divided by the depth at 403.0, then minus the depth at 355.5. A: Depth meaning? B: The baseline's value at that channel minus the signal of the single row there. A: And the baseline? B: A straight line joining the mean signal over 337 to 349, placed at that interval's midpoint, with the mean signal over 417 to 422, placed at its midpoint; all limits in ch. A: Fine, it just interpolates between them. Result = 2.1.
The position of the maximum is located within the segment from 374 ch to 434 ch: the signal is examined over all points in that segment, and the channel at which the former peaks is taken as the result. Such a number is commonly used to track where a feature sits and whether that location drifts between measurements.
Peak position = 433.0 ch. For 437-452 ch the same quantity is 438.0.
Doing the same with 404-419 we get 408.0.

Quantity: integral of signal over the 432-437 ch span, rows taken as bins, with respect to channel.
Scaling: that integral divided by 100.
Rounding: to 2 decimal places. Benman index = 0.91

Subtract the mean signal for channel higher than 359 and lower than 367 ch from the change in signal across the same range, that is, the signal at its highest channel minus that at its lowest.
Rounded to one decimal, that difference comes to -17.5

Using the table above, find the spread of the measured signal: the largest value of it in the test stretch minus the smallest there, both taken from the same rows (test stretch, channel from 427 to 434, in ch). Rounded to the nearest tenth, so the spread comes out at 2.3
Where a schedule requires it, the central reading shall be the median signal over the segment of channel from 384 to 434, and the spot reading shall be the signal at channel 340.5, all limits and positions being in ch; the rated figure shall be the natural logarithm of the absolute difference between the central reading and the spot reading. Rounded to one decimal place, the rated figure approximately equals 1.0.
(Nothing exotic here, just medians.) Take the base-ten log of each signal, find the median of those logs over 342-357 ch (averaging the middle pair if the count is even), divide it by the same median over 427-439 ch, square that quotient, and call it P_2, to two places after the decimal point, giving 0.91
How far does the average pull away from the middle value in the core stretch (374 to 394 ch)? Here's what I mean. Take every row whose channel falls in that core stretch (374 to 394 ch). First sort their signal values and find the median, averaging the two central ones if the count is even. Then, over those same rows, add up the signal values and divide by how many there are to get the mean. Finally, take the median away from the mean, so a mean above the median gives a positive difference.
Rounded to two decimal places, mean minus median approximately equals -0.21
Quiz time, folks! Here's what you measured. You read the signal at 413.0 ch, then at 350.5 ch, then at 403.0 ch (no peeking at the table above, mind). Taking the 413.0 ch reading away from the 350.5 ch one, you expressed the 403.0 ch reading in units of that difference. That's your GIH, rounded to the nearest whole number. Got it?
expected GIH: 18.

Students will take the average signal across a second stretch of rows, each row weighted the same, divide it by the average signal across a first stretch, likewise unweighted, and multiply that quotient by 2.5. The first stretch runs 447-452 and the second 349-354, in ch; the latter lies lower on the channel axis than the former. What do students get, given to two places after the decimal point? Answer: 2.37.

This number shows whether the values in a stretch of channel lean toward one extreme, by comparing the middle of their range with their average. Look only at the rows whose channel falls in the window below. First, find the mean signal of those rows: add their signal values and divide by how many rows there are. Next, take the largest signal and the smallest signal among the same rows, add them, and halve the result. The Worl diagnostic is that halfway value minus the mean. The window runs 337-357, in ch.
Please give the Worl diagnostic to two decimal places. -0.20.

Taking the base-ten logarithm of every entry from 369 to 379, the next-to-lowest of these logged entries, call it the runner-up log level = 1.18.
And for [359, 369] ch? 1.19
